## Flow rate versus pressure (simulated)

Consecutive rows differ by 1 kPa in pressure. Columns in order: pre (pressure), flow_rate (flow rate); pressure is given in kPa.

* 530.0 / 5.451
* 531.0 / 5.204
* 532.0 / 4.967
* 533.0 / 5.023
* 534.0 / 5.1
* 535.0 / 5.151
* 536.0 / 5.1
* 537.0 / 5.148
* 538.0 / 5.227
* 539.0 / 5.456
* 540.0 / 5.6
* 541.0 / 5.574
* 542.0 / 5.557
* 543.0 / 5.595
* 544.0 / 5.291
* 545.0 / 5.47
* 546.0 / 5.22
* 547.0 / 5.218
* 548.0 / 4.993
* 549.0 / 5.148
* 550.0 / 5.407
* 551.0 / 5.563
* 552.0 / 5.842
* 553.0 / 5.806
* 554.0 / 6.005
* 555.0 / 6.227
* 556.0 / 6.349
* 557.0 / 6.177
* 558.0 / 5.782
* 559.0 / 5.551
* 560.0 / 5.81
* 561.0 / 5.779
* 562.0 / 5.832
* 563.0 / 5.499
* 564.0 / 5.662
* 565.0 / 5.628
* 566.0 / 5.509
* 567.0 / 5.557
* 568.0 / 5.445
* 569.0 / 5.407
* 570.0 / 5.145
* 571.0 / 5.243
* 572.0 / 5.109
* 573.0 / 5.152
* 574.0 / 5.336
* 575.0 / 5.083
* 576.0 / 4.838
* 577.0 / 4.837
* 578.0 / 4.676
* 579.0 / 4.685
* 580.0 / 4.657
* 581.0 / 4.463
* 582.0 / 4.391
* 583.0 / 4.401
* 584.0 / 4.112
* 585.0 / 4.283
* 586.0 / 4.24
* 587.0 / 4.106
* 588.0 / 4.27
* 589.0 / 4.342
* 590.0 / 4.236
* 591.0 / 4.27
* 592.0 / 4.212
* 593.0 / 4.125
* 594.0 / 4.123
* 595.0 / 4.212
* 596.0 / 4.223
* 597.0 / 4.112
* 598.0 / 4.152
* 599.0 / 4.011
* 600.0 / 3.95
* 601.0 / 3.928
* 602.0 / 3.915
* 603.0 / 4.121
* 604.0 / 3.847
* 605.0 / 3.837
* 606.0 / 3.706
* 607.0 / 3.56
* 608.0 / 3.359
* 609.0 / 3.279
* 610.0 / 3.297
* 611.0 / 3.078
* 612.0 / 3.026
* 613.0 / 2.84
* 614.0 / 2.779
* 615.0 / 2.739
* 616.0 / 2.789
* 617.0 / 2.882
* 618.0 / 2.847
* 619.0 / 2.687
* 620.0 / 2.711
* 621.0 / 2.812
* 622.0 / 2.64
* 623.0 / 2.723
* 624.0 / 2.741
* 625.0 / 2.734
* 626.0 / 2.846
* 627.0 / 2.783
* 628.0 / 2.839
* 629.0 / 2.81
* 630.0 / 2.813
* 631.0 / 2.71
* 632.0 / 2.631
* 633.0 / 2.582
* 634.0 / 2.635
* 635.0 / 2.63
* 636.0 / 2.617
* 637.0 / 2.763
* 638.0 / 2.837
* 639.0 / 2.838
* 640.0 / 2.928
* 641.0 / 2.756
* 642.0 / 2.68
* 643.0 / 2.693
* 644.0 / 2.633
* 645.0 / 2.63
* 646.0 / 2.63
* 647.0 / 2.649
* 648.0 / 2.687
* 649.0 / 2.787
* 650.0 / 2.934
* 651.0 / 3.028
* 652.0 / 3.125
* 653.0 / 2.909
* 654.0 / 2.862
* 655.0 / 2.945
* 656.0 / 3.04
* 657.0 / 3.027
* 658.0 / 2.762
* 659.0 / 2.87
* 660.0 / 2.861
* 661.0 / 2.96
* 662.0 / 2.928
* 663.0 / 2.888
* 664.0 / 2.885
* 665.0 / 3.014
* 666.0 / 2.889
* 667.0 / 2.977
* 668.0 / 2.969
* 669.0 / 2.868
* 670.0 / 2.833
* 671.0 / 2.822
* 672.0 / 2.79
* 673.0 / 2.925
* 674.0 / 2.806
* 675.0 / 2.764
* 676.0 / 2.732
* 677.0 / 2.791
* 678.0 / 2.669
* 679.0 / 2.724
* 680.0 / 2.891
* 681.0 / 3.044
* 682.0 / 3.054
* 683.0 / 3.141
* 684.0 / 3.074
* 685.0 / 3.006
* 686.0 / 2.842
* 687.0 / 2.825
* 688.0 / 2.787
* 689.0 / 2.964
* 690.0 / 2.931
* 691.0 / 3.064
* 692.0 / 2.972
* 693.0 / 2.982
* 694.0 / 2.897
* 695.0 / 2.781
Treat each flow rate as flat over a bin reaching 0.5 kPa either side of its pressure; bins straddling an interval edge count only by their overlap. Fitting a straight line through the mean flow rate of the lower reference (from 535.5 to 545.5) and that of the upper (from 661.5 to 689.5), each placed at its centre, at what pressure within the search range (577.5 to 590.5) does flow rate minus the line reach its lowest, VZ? 584.0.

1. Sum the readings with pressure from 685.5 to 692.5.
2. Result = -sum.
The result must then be -20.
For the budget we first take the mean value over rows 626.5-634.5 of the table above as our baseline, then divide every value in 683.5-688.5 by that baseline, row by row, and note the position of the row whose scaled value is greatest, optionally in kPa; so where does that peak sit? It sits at 684.0 kPa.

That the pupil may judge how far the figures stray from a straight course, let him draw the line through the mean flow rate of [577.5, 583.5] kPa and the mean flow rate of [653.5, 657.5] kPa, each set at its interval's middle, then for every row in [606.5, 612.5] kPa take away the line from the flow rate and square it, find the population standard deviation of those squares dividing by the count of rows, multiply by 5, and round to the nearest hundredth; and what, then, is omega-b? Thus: 0.94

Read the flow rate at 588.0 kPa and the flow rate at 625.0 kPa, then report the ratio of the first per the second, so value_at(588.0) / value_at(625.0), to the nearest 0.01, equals 1.56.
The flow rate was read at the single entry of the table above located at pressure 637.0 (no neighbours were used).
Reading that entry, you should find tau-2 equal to 2.763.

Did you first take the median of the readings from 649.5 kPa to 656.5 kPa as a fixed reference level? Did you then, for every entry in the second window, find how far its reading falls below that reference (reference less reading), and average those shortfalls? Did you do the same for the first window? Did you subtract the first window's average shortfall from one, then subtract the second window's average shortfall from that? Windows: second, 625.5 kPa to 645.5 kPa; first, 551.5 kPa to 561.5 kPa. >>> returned 3.8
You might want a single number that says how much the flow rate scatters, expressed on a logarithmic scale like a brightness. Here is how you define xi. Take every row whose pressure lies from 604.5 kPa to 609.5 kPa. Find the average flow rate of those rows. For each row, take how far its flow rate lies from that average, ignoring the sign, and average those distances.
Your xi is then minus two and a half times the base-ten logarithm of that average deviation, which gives 1.8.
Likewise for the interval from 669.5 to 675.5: 3.6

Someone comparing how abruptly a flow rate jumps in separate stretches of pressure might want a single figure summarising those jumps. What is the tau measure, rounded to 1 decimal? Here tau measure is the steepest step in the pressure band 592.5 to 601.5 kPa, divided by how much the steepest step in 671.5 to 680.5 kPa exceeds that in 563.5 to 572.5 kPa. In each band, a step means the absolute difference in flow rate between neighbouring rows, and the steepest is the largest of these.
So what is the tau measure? -1.5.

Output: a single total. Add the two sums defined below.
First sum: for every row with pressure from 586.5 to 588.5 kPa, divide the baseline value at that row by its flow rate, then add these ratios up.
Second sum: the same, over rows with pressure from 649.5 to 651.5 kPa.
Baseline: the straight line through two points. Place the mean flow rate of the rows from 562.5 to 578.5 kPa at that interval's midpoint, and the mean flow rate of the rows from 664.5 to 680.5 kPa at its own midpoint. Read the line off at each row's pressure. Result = 4.6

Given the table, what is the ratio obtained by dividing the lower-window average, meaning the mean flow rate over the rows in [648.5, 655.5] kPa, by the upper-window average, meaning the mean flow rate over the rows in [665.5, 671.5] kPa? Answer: 1.02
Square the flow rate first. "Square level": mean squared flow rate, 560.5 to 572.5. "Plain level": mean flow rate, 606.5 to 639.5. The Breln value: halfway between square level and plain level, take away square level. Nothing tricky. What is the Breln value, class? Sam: -13.6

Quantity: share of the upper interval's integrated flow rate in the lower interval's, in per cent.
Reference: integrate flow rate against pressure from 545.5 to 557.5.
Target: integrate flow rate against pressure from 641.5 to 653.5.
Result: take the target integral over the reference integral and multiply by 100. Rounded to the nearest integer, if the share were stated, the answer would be 49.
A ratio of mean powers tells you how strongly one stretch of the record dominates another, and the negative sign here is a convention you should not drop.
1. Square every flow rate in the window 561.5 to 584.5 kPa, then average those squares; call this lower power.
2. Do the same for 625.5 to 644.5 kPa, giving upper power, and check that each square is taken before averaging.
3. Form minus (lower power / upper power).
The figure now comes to -3.5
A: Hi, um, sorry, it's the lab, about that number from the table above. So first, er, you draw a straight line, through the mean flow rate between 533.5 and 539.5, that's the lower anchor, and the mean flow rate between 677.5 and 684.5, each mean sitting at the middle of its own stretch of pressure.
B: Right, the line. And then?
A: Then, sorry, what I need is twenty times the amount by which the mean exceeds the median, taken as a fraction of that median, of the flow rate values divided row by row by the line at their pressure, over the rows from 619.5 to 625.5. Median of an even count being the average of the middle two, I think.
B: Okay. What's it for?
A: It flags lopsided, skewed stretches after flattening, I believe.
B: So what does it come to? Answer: -0.12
